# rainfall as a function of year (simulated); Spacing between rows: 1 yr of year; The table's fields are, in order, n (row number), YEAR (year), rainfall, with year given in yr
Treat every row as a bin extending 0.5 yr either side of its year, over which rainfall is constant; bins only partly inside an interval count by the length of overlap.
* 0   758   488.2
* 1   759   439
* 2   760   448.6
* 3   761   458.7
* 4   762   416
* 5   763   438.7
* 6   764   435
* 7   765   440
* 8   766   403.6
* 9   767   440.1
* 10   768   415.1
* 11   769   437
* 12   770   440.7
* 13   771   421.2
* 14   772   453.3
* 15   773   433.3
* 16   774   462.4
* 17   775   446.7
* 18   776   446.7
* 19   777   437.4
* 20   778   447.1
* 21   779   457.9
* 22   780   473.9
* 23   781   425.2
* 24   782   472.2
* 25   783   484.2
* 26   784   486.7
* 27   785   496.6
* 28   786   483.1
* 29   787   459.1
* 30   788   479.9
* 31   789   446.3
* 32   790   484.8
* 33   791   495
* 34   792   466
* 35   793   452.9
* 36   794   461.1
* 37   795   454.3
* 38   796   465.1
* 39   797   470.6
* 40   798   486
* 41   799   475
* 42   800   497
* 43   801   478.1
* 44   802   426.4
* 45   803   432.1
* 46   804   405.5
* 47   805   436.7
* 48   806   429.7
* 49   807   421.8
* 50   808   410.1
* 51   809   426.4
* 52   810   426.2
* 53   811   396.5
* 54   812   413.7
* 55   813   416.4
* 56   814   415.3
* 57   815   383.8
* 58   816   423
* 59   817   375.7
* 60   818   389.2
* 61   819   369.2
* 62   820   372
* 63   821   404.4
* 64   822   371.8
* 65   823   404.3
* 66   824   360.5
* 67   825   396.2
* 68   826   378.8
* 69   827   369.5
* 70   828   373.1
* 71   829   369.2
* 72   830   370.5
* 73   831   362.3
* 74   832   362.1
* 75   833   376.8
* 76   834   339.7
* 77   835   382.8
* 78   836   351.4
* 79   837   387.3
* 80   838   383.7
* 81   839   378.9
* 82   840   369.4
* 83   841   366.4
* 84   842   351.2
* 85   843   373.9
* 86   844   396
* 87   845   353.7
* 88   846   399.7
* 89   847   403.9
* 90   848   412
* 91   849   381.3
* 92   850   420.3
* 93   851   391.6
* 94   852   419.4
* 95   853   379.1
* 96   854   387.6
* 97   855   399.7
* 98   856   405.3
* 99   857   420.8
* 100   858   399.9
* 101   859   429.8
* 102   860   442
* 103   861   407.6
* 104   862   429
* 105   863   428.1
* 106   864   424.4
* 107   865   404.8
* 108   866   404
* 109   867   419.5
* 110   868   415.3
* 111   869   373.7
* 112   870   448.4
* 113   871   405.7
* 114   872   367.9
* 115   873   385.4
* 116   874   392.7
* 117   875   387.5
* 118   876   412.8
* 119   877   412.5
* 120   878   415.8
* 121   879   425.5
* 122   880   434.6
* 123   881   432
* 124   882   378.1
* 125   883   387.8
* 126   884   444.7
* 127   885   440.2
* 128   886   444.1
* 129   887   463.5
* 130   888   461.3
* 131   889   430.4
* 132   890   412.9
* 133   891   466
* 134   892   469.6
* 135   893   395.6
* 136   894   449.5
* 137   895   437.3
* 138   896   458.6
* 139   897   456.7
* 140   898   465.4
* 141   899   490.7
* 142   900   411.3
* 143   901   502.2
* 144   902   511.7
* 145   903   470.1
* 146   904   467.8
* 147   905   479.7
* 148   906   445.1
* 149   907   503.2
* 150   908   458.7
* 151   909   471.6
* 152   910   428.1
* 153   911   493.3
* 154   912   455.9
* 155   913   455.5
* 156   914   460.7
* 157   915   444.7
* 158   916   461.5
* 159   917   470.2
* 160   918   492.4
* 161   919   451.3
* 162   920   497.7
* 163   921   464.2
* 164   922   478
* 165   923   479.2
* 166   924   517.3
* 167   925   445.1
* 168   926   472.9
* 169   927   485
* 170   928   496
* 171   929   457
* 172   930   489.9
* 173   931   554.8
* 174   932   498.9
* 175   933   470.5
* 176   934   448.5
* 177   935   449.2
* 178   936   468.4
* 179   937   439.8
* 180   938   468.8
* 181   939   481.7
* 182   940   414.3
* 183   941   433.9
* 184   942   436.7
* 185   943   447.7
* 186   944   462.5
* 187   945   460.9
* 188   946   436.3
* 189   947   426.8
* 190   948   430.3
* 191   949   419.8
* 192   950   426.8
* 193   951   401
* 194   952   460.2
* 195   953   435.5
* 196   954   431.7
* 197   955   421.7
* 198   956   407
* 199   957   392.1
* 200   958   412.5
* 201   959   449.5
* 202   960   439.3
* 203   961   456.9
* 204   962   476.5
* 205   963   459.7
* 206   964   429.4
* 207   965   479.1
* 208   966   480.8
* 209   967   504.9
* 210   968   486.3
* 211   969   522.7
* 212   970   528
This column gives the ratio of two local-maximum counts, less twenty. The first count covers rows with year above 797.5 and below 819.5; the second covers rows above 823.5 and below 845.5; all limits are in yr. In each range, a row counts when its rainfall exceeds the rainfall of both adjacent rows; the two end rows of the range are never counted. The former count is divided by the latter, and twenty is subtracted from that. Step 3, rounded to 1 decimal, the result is -19.0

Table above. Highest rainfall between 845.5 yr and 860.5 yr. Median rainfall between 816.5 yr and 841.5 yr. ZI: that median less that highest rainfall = -70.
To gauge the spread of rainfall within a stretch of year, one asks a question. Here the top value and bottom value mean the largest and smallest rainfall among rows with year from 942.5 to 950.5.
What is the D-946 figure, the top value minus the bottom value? 43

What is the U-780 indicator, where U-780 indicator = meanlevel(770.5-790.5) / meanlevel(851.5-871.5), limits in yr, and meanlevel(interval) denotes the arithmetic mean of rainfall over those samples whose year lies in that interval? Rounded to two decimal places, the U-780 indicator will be 1.12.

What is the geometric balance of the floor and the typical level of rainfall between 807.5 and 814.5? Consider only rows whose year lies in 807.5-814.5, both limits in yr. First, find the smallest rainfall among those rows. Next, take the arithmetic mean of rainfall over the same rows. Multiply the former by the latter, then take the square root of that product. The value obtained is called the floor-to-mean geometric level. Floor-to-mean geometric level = 406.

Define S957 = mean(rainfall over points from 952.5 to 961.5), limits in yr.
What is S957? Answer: 427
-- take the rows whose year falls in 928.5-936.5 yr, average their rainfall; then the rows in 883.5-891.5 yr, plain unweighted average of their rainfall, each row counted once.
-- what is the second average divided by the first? 0.93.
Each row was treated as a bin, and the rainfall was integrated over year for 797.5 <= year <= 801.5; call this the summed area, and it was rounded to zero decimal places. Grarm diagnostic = 1936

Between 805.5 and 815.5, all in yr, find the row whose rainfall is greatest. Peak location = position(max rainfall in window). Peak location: 806 yr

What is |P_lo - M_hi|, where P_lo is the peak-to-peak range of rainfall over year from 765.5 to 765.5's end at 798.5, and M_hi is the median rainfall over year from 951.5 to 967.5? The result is 351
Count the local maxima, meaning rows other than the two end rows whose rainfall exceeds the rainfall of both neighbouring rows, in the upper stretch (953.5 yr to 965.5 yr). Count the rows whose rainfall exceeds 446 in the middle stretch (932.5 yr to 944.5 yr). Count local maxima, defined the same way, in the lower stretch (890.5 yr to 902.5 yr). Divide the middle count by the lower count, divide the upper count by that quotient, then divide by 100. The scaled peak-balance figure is 0.010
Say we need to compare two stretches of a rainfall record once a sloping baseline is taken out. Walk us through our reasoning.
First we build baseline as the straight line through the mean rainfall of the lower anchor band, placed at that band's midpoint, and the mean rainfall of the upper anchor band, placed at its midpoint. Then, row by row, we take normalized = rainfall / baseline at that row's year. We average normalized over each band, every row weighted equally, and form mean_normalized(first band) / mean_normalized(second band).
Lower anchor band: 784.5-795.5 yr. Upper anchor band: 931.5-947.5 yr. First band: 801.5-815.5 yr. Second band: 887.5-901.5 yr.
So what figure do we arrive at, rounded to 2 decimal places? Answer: 0.91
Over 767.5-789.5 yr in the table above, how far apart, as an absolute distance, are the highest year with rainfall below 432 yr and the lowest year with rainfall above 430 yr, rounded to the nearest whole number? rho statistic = 12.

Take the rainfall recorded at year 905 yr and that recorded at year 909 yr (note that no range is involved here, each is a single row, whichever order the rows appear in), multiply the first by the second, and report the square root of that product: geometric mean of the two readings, 476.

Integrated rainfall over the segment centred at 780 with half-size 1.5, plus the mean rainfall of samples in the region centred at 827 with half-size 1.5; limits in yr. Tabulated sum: 1731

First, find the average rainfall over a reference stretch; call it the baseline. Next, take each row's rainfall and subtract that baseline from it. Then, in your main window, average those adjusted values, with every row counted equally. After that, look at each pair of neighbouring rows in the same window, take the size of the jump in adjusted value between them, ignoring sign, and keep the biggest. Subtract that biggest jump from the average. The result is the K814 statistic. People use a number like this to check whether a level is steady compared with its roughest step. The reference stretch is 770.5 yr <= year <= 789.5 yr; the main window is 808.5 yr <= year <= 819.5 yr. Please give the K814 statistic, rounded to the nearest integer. -103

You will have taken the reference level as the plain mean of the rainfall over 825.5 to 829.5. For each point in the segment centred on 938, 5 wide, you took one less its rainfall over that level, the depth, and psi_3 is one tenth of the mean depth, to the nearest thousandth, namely -0.022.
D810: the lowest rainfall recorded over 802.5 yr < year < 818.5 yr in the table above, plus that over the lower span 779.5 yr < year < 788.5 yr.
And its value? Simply 801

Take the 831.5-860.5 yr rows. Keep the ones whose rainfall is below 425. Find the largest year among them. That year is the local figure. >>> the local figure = 858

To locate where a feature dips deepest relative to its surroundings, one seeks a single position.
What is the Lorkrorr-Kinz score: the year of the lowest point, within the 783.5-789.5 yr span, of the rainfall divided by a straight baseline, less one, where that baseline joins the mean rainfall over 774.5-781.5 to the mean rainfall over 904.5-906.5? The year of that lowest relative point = 789 yr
